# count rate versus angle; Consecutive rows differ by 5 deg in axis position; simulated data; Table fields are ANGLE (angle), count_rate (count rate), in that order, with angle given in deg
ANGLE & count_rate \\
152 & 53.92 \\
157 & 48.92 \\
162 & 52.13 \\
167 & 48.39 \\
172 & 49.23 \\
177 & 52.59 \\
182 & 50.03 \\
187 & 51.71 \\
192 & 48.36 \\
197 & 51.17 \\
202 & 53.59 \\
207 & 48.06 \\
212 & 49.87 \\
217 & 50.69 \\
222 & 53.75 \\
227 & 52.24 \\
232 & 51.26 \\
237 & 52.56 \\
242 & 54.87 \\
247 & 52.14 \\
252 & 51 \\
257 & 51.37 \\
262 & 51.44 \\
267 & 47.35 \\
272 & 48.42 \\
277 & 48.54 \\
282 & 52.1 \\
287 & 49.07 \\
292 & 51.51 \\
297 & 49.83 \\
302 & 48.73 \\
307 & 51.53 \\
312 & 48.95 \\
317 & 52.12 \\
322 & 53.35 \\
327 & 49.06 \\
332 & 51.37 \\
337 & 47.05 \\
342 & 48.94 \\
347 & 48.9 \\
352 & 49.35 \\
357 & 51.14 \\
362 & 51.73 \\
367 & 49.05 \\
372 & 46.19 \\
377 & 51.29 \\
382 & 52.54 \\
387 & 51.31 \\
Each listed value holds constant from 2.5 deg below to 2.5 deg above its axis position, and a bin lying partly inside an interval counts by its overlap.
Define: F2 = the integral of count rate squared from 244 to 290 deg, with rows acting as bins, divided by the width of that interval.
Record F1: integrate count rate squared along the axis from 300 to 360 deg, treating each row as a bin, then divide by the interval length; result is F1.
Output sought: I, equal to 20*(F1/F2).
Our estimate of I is 19.9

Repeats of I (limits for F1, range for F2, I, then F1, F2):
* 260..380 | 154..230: 19.3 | 2491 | 2578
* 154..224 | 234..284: 19.7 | 2565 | 2603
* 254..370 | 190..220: 19.7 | 2505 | 2542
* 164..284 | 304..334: 19.9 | 2591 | 2606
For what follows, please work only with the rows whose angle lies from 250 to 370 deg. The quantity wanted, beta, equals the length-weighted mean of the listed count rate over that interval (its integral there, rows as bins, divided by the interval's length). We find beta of 50.1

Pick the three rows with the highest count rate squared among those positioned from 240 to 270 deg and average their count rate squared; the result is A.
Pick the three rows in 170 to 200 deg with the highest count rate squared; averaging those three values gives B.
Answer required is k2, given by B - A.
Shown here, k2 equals -106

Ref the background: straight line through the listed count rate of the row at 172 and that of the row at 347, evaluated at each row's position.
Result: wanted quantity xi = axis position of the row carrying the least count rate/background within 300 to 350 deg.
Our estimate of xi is 337 deg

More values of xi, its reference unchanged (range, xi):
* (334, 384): 372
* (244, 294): 267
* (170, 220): 207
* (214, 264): 217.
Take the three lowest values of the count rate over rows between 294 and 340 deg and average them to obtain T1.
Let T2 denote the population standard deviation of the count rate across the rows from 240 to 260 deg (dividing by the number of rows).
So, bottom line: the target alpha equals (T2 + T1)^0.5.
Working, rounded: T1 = 48.2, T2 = 1.5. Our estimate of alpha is 7.05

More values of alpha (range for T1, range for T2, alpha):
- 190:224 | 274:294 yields 7.09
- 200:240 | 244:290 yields 7.16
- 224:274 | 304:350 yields 7.13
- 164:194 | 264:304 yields 7.08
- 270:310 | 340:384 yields 7.10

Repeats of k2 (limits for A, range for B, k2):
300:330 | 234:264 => 91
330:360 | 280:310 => 111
